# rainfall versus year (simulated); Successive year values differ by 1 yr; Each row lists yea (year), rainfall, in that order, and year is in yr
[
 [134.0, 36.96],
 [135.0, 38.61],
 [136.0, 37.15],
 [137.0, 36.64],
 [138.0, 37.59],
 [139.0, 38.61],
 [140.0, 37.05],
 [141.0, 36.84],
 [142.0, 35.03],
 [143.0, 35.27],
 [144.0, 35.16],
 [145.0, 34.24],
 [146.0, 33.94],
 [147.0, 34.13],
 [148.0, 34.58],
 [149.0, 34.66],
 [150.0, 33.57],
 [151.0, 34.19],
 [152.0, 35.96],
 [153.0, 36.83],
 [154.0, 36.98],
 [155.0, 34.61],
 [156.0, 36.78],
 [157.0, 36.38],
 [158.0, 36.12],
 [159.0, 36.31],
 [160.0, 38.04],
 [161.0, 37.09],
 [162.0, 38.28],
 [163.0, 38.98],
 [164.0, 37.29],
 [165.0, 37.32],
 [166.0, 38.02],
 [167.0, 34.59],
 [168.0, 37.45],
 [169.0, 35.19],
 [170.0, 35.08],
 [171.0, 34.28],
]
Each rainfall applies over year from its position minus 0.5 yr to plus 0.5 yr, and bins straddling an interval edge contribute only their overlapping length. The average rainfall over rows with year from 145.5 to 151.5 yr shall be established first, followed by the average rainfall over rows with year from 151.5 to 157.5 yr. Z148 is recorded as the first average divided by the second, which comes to 0.94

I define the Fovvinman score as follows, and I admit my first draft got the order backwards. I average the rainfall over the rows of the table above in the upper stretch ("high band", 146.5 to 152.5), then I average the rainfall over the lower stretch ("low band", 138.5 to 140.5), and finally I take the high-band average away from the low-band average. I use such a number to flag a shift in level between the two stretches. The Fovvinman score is 3.3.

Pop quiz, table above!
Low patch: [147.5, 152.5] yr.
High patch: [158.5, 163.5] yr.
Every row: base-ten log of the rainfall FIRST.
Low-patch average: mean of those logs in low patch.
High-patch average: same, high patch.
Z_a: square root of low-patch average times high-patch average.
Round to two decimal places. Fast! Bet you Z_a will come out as 1.56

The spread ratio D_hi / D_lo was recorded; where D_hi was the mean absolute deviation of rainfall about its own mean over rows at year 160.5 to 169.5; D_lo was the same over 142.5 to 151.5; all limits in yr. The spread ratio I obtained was 2.26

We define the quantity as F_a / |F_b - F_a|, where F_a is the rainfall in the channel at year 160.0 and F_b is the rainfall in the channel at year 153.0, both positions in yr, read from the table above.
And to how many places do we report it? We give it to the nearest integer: 31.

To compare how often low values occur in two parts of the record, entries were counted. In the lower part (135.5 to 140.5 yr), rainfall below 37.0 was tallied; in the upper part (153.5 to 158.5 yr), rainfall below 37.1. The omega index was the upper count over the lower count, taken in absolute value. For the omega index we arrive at 5.0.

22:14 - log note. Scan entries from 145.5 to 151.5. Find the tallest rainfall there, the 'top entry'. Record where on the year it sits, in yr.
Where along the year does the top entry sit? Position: 149.0 yr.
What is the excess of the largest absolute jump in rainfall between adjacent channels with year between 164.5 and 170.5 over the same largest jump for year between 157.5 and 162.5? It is 1.7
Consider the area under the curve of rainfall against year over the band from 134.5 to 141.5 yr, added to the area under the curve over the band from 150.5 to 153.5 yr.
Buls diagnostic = 369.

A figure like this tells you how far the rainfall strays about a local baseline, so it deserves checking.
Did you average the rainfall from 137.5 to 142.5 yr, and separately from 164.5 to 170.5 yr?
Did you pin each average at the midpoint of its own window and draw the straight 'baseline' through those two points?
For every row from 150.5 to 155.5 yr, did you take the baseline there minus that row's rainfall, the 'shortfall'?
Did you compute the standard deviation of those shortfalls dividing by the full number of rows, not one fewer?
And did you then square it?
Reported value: 1.31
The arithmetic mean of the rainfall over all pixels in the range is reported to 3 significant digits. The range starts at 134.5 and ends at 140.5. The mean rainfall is 37.6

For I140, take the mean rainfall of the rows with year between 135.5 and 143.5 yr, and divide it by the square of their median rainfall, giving 0.0269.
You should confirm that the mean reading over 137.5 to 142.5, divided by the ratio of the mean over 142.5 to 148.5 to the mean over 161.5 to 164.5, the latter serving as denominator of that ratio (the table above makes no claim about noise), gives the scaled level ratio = 41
